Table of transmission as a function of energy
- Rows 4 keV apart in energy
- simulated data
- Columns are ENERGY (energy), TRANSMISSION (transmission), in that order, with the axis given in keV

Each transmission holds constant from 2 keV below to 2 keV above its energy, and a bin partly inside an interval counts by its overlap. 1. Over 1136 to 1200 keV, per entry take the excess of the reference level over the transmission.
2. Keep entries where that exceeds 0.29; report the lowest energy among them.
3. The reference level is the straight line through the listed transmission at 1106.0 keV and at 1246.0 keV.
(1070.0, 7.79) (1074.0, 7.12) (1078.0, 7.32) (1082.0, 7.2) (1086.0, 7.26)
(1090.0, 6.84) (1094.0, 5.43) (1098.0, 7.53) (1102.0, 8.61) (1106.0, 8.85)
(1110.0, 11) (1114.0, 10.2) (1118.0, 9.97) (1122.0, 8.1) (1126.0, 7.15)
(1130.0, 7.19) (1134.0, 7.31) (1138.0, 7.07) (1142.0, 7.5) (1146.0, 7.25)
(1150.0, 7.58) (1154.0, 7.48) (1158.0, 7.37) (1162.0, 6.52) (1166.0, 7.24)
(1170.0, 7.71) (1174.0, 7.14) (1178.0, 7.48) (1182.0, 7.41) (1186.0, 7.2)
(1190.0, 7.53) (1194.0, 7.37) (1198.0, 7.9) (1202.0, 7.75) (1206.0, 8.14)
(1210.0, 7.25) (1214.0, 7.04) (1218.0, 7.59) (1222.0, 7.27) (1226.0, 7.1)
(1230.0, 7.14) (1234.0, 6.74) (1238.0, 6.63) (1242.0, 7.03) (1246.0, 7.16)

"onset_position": 1138.0 keV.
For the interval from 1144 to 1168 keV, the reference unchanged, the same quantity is 1146.0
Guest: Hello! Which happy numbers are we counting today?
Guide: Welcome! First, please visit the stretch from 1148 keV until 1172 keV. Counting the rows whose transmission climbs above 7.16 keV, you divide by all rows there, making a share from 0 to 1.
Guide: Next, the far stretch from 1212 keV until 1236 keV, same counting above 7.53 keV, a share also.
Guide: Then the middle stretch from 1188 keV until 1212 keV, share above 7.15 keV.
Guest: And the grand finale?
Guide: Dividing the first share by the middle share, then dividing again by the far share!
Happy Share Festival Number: 5.0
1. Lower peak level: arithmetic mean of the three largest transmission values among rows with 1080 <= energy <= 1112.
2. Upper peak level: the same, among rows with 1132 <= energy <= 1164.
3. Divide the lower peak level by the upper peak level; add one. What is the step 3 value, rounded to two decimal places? 2.26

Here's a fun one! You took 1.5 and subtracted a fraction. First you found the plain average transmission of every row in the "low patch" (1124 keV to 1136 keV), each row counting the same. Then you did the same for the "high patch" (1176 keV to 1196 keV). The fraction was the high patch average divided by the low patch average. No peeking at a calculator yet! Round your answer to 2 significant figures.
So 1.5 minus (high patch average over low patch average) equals 0.47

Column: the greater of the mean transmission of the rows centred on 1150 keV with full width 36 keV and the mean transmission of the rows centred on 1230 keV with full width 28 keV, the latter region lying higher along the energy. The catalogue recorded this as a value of 7.3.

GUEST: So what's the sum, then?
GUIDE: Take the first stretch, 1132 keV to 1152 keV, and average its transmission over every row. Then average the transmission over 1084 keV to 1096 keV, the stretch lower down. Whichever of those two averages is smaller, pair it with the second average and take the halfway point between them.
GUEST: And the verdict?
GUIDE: 6.51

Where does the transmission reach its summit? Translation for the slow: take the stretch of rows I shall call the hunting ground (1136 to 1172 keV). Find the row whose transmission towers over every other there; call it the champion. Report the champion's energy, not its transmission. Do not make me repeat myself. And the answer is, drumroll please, 1170.0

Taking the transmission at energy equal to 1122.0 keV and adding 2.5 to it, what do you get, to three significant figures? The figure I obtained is 10.6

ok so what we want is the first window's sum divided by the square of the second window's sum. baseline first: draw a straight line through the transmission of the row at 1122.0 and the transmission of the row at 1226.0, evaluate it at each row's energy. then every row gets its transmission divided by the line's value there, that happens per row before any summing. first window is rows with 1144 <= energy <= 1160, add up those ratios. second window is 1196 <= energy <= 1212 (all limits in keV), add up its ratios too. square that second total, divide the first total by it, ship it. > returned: 0.211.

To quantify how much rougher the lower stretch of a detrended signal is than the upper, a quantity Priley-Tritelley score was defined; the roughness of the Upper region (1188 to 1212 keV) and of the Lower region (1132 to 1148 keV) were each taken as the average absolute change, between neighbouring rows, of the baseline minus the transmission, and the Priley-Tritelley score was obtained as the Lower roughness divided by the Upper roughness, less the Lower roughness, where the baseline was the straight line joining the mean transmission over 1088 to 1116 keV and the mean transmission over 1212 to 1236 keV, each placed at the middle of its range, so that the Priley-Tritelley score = 0.41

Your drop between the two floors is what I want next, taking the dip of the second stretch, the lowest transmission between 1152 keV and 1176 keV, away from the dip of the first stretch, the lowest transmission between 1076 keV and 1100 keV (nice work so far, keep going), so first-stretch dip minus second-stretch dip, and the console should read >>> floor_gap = -1.1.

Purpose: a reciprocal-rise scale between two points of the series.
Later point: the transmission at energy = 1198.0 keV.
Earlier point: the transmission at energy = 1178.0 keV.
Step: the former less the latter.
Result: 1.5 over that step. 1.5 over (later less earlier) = 3.6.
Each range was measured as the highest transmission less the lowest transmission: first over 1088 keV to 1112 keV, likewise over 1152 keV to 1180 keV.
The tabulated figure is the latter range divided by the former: 0.2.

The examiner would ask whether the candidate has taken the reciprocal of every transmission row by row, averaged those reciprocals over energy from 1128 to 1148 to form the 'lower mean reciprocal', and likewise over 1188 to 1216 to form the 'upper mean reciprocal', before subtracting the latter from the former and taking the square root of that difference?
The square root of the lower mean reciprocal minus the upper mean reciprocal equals 0.07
